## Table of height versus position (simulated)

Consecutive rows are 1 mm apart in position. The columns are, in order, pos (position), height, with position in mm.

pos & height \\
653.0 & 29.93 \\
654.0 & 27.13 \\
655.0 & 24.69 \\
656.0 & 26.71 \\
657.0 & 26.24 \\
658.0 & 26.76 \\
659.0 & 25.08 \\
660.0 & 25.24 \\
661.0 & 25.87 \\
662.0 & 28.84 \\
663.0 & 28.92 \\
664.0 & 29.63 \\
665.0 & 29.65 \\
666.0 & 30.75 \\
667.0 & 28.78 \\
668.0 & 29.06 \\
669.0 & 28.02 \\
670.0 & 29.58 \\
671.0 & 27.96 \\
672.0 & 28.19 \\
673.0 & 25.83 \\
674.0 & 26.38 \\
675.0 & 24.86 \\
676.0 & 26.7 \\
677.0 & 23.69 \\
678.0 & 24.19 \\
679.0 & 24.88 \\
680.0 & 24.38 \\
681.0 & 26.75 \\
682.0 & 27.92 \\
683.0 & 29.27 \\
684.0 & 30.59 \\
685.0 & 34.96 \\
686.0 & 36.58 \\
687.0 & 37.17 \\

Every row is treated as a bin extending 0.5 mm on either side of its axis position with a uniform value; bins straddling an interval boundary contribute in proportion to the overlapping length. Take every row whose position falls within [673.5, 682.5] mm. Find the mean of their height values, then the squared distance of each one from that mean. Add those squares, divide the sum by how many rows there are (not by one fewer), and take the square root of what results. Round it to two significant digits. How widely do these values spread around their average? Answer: 1.4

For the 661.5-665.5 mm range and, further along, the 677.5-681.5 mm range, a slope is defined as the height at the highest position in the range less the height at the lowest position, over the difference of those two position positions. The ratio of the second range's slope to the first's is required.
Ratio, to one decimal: 3.2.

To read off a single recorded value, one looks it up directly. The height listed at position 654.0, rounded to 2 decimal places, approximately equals 27.13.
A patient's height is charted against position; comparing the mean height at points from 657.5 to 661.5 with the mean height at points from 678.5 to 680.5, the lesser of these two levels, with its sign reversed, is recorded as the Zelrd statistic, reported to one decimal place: -24.6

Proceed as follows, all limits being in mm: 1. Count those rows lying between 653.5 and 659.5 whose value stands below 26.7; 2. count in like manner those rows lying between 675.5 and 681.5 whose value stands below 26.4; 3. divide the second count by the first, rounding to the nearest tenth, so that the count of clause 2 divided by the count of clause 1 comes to 1.3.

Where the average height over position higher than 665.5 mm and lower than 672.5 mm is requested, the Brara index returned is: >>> 28.9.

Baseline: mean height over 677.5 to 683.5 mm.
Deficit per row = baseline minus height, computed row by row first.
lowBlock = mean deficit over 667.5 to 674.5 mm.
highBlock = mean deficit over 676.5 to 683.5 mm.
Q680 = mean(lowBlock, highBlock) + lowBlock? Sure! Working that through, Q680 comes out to -2.3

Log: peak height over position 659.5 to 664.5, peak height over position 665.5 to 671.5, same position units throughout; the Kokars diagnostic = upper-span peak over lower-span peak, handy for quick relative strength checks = 1.04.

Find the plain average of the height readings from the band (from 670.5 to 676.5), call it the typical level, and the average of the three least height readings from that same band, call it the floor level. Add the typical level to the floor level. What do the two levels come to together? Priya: 52.3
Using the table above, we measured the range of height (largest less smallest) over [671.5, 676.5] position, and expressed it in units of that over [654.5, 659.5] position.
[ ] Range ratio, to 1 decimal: 1.6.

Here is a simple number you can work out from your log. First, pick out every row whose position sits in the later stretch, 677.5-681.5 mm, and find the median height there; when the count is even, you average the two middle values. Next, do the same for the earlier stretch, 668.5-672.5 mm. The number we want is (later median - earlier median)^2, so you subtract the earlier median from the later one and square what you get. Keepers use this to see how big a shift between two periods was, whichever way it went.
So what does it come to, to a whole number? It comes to 12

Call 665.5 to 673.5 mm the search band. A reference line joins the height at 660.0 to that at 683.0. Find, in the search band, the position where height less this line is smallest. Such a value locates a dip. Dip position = 673.0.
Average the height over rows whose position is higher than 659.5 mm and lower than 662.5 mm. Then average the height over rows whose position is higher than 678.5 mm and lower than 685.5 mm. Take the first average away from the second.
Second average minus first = 1.7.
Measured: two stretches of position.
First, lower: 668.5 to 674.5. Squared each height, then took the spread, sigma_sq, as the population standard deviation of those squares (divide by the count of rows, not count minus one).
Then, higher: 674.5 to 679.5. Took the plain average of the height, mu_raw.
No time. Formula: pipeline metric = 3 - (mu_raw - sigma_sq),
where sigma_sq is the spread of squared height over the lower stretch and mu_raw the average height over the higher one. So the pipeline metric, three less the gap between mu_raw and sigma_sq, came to 46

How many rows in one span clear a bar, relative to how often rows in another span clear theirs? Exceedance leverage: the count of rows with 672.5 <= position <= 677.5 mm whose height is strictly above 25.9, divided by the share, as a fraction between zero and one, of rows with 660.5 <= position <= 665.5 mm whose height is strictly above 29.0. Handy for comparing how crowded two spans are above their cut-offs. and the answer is 5.0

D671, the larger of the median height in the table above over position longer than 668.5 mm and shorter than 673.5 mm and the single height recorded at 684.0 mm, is 30.6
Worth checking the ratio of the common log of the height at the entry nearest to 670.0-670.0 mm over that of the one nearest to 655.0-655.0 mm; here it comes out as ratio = 1.06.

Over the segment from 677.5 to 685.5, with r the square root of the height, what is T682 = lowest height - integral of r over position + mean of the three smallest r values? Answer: -13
